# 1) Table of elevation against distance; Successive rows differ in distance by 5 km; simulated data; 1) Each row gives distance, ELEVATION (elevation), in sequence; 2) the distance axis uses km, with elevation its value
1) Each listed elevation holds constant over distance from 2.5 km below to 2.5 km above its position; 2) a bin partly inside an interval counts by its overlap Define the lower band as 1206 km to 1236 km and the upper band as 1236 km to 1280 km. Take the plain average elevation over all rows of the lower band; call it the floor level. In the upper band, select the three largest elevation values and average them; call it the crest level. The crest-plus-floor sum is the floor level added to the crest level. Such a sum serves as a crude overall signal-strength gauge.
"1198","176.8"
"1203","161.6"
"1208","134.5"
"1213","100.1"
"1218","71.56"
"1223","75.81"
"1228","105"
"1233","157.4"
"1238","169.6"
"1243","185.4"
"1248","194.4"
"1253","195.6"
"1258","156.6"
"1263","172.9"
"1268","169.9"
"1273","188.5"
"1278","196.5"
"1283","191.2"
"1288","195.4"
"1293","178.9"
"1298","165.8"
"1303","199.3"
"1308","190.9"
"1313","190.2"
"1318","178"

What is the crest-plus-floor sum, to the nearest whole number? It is 303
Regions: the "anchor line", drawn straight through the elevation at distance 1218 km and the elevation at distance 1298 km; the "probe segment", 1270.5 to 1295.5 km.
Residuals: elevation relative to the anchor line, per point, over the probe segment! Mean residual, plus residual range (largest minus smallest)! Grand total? 77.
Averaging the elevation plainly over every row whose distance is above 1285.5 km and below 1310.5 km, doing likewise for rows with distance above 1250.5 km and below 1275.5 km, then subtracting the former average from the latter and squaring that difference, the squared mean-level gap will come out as 88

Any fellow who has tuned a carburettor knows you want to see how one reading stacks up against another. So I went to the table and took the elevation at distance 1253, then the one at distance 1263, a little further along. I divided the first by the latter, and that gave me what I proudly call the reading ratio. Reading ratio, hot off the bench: 1.13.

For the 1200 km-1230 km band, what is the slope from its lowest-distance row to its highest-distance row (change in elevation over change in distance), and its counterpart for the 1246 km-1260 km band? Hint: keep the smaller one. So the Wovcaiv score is -3.8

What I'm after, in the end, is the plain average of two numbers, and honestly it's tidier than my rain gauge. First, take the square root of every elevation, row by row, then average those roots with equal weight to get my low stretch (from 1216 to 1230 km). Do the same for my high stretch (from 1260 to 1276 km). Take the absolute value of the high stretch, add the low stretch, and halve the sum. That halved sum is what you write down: 11.2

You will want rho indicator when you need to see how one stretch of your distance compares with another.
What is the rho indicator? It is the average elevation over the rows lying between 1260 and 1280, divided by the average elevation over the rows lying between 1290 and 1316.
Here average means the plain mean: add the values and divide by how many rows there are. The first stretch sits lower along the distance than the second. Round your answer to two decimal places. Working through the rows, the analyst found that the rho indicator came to 0.98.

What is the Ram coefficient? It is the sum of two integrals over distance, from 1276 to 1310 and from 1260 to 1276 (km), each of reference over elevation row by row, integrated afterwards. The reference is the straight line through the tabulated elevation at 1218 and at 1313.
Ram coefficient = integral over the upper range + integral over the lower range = 42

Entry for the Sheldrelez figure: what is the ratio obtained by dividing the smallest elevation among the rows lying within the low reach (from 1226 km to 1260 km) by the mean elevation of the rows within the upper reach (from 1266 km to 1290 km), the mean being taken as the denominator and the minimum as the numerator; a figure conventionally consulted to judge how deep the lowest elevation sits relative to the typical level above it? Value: 0.56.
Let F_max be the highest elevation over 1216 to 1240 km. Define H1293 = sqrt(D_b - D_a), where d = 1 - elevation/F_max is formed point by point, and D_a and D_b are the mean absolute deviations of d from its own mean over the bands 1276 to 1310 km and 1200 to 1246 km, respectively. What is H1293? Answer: 0.40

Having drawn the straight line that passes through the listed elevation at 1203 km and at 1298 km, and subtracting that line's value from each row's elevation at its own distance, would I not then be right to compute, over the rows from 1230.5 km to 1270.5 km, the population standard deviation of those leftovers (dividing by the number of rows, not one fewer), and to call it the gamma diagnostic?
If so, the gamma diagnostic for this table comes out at 14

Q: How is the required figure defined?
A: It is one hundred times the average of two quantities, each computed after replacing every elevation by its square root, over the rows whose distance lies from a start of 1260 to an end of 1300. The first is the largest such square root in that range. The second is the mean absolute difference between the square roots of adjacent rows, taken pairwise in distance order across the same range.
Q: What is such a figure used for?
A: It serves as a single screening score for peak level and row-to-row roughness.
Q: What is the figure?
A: 719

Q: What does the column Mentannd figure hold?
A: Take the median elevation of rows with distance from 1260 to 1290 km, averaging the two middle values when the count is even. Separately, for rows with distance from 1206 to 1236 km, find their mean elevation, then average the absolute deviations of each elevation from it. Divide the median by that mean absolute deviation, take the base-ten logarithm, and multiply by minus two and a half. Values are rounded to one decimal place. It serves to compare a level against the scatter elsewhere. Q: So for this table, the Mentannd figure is -2.2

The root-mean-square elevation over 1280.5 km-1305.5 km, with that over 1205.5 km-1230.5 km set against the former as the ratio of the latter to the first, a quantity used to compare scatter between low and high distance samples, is 0.54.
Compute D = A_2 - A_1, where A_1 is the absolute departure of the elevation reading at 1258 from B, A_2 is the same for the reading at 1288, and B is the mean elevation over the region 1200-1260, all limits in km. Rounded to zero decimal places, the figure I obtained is 39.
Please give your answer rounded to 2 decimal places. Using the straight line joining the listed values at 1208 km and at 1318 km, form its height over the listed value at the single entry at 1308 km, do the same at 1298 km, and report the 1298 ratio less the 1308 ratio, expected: 0.11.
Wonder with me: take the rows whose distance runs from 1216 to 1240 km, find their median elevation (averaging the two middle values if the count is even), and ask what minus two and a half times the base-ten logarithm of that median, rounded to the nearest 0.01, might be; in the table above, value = -5.05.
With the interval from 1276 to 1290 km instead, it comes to -5.73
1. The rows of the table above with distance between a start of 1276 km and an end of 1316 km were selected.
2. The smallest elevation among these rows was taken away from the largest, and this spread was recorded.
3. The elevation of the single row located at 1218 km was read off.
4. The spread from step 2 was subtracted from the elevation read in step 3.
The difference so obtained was 38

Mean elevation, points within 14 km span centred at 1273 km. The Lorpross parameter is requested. 185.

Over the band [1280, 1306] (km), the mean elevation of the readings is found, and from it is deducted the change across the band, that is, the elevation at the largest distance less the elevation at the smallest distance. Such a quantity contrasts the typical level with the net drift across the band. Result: 178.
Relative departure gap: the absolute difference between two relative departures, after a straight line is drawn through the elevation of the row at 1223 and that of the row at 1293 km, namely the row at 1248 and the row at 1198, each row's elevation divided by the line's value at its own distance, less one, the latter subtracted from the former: 2.8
